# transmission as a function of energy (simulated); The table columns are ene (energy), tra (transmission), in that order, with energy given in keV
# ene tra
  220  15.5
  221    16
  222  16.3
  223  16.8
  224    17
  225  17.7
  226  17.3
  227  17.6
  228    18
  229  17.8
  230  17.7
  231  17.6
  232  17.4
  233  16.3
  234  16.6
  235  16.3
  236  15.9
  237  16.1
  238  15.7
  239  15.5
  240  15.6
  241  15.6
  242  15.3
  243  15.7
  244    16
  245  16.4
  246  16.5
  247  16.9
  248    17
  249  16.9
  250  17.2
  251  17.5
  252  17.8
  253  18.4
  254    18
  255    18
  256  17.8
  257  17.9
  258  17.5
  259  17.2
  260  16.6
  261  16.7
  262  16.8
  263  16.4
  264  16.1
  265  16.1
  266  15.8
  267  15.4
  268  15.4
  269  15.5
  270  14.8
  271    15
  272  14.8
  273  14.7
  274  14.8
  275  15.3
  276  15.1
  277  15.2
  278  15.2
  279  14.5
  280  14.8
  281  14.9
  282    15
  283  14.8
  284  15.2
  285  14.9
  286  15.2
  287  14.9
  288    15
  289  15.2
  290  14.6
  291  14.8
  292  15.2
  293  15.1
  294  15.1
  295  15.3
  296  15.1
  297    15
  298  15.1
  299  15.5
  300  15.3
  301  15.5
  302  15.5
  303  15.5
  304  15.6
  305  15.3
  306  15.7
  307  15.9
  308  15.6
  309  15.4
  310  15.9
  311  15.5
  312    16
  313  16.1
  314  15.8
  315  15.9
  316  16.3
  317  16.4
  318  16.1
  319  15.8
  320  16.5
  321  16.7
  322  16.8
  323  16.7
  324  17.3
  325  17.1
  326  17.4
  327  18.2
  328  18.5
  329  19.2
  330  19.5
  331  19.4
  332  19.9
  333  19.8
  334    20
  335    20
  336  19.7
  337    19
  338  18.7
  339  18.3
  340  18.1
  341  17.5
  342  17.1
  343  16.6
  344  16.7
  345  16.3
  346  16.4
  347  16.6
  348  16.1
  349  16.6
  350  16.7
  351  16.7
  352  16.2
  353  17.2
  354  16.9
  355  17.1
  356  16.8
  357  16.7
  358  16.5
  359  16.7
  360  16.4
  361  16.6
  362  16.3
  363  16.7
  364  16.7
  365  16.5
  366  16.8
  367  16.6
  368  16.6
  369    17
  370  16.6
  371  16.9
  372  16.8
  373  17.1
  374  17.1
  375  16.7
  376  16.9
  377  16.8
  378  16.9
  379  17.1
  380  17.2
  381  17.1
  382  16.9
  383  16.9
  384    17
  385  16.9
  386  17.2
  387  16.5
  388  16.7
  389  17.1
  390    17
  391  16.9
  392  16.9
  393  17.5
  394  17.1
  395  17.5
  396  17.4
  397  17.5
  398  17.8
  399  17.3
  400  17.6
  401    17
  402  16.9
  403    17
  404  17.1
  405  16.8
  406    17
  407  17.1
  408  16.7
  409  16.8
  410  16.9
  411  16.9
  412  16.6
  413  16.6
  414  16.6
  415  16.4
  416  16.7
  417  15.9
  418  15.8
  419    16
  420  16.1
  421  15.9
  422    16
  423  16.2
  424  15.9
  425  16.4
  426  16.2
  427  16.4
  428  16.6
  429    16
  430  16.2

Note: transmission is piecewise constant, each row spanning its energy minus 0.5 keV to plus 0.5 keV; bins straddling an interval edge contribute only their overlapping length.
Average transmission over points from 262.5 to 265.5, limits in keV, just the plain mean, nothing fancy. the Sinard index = 16.2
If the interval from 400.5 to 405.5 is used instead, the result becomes 17.0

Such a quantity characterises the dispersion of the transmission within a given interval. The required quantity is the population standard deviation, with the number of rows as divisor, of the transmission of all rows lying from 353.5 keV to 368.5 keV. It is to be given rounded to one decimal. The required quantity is 0.2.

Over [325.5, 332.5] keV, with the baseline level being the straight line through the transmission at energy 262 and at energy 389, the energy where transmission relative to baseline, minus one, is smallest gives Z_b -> 326 keV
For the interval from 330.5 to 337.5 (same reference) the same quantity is 337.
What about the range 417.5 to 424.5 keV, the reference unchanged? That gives 418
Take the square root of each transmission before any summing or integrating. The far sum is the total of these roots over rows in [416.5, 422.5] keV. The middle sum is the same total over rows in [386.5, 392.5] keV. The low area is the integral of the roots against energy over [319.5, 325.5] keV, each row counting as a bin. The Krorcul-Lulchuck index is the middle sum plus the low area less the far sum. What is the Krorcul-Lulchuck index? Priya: 25.3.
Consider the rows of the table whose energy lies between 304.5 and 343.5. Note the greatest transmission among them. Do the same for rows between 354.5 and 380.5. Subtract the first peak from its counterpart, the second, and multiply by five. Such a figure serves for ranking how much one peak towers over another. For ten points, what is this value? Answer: -14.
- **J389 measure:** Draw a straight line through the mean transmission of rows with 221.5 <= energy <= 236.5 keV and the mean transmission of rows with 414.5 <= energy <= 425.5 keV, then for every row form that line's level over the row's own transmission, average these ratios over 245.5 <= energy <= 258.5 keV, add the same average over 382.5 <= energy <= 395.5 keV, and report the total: 1.93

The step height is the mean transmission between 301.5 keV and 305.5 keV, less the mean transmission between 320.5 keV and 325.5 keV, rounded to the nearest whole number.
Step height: -1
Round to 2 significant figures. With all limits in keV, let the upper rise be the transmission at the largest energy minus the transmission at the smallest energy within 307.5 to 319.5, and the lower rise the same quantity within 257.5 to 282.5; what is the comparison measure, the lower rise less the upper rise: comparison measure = -2.7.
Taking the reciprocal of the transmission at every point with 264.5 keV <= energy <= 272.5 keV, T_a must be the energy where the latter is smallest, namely 265 keV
